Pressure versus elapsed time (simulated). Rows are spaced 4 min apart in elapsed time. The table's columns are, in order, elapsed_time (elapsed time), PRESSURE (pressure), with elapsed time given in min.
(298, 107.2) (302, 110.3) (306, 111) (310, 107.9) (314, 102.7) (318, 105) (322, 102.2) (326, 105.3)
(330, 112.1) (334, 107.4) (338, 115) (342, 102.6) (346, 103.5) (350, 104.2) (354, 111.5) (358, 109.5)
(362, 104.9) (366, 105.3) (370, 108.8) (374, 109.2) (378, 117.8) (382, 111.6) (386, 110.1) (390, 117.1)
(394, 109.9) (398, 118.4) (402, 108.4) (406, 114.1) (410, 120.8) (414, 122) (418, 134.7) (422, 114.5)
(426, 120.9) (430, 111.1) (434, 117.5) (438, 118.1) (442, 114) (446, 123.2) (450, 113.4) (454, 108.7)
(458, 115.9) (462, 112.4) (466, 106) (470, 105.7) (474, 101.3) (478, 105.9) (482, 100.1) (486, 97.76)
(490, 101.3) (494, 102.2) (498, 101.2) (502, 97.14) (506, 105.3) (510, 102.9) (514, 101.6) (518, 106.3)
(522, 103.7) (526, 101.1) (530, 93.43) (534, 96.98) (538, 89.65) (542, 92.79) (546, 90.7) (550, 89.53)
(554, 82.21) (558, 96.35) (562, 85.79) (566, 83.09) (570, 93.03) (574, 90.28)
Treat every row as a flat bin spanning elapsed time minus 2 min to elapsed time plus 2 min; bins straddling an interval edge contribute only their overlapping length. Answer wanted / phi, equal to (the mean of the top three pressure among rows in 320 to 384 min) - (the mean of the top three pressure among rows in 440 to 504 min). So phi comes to -3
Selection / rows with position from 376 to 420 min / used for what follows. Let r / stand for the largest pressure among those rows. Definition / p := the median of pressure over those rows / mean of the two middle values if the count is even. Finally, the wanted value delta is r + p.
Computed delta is 252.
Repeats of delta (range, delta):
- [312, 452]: 246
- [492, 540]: 208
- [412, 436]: 254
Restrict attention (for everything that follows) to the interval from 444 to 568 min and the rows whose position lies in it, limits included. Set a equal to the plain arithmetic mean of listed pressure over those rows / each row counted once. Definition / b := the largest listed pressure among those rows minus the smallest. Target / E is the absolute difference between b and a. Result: 59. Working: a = 100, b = 41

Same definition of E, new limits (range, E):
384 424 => 91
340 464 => 81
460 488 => 90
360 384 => 97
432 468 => 97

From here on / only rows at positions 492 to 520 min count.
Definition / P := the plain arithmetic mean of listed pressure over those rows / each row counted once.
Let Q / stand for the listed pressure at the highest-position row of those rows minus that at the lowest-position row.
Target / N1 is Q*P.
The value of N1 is 420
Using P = 102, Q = 4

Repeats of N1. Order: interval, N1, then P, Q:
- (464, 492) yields -482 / 103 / -5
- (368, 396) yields 123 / 112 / 1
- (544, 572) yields 207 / 89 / 2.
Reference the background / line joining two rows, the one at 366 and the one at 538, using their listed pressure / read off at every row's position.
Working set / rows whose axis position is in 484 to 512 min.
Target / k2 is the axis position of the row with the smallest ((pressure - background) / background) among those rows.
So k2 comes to 486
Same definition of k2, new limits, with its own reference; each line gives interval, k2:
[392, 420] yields 402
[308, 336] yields 314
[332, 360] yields 342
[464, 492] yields 486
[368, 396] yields 370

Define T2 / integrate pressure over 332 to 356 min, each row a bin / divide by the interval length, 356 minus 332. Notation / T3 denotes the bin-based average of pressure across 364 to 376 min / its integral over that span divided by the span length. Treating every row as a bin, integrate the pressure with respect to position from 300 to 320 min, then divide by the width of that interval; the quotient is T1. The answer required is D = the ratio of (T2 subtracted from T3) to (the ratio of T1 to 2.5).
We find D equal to 0.0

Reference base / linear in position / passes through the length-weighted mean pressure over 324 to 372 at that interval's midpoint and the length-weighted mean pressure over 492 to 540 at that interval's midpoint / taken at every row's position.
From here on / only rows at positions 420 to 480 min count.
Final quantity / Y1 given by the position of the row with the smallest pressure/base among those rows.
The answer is 474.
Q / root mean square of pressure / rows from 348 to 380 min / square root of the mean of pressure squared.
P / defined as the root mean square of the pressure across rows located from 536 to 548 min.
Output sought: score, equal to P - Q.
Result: -18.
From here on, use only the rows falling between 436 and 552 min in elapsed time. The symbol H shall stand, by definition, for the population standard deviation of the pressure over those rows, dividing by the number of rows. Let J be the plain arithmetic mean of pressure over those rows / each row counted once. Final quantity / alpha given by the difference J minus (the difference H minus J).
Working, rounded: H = 8.3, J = 103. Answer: 198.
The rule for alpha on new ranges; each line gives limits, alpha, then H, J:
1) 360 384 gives 215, 4.3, 110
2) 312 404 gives 213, 4.8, 109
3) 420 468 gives 225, 4.7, 115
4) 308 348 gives 209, 4.1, 106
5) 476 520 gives 201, 2.9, 102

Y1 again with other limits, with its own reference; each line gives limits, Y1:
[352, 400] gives 362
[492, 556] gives 554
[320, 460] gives 322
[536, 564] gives 554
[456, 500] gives 486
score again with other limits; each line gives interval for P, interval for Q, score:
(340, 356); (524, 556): 13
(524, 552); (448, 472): -17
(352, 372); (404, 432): -12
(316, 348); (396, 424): -13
